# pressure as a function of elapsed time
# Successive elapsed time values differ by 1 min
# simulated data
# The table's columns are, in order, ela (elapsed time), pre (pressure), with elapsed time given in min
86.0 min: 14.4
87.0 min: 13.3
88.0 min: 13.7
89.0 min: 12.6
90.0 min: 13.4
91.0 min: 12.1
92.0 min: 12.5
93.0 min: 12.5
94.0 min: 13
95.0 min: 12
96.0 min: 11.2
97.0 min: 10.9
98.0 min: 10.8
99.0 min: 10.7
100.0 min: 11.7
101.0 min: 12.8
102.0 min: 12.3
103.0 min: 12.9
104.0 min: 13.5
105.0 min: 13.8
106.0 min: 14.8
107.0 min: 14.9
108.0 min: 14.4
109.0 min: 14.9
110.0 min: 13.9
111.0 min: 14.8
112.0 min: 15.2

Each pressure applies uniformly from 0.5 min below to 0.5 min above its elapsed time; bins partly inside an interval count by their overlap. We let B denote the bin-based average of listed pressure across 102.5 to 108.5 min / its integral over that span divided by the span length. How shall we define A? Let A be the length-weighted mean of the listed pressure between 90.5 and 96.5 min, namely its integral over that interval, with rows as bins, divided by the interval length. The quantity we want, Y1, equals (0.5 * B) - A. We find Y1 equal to -5.2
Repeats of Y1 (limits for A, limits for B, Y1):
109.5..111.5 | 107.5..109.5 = -7.0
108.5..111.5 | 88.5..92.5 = -8.2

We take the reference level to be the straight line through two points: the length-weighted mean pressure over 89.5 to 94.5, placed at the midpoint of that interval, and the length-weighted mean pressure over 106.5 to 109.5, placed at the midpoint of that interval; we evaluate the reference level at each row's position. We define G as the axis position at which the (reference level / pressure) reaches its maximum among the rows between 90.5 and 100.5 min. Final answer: 99.0 min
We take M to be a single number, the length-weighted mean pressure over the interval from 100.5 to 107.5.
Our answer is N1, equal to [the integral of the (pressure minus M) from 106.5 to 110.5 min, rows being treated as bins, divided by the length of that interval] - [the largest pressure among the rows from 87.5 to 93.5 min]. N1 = -12.7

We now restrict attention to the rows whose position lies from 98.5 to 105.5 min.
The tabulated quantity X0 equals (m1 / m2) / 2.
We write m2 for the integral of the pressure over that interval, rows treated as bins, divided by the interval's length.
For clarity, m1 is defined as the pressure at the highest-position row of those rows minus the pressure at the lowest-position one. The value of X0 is 0.12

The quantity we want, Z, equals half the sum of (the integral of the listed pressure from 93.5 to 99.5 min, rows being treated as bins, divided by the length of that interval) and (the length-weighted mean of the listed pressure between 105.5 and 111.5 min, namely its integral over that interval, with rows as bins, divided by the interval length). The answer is 13.0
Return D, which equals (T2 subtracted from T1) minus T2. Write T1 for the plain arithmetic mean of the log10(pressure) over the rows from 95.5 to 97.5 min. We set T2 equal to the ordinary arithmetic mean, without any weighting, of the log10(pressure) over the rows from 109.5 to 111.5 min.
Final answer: -1.27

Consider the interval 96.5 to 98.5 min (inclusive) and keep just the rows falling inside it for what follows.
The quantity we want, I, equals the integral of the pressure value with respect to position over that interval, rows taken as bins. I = 22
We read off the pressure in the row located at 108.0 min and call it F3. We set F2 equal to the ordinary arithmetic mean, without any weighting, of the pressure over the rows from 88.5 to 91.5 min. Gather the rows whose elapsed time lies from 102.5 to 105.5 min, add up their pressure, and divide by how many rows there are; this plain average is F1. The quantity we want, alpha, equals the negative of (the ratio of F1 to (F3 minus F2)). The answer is -8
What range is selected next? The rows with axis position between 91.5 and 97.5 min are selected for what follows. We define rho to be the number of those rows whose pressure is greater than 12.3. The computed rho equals 3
